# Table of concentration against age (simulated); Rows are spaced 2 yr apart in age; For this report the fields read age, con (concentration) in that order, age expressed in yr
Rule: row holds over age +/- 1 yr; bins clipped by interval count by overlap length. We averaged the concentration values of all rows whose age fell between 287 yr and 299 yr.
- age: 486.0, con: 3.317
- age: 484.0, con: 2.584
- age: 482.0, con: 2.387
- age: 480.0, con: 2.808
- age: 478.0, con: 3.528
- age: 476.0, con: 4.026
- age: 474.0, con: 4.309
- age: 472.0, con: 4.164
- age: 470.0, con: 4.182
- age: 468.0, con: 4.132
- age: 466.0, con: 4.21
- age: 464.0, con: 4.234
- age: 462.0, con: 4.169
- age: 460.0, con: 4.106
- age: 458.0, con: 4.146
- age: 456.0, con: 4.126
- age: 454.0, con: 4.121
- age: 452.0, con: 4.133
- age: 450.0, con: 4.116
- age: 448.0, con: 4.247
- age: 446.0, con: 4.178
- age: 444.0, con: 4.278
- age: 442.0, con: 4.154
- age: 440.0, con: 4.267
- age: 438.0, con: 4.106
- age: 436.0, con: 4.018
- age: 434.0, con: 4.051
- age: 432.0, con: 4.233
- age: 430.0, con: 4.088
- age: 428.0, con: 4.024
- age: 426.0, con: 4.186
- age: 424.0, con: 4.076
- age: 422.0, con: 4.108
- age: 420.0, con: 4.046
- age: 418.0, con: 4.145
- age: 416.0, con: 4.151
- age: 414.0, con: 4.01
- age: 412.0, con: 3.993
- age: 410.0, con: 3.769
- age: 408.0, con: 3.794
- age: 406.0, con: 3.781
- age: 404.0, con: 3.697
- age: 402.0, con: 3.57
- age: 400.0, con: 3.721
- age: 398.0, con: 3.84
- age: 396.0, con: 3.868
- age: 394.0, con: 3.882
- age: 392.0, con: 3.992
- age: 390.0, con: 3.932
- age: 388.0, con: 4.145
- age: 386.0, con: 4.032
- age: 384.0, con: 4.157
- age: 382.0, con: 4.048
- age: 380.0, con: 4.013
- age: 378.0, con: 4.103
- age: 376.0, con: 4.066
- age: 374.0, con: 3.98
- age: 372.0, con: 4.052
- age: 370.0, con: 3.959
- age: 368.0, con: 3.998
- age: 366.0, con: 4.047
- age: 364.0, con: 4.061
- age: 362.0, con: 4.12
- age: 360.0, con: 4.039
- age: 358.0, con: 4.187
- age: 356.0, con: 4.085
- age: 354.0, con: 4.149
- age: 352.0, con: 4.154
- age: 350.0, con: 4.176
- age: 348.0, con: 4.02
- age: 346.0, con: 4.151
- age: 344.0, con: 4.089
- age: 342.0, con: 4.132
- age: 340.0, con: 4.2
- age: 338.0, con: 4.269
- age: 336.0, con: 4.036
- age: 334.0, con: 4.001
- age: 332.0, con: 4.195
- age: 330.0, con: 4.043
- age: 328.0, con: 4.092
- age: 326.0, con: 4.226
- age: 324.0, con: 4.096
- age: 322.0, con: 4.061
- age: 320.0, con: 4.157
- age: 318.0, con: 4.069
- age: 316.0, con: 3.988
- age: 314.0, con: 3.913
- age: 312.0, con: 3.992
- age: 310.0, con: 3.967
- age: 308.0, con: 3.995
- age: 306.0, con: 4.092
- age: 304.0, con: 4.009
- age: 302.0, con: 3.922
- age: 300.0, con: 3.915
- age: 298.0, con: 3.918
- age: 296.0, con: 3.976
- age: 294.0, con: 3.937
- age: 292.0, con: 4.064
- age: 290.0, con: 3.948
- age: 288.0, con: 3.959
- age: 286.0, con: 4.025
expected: 3.97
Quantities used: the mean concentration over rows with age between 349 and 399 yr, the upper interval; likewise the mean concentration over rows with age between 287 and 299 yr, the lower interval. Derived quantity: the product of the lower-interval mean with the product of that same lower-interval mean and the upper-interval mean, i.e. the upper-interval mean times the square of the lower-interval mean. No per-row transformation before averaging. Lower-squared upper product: 64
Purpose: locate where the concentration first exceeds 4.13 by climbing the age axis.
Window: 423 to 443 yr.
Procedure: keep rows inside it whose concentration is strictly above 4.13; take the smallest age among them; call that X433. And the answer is 426.0 yr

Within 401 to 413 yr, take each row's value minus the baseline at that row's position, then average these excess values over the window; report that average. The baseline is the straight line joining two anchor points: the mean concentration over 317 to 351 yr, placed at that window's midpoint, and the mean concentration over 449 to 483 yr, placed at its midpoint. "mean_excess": -0.25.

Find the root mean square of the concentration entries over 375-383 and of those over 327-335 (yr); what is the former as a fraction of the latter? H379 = 0.99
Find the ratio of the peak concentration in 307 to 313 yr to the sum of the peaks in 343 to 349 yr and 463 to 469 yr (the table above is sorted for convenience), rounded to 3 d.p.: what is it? 0.476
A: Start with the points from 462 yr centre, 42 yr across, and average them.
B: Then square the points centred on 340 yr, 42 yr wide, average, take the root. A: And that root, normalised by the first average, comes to 1.03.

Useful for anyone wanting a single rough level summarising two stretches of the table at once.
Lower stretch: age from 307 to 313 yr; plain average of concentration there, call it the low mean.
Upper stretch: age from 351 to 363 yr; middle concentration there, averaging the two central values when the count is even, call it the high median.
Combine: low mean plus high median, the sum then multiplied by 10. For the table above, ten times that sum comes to 81.2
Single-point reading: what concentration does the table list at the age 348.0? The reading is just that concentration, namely 4.02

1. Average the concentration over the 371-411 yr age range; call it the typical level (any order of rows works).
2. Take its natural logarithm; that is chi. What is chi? 1.37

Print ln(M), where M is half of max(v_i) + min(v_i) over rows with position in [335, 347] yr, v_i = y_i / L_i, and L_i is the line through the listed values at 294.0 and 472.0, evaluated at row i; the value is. 0.039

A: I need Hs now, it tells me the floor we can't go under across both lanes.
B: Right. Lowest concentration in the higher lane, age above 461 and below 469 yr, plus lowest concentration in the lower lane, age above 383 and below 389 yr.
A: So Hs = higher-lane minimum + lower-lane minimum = 8.16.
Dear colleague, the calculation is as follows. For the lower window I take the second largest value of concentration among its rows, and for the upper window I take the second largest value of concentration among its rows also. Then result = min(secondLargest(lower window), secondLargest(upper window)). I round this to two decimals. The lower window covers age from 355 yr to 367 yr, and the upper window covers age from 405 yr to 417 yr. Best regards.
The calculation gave 4.01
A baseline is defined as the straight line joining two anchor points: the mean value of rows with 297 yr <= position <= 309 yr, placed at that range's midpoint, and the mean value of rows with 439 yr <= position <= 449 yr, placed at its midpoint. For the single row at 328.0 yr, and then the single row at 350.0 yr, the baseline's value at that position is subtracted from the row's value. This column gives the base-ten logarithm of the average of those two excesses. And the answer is -1.02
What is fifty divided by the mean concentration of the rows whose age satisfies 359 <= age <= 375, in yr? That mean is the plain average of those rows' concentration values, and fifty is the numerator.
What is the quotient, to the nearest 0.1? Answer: 12.4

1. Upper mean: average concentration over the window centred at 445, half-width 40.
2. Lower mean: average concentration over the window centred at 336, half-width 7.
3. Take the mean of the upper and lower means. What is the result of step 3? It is 4.05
